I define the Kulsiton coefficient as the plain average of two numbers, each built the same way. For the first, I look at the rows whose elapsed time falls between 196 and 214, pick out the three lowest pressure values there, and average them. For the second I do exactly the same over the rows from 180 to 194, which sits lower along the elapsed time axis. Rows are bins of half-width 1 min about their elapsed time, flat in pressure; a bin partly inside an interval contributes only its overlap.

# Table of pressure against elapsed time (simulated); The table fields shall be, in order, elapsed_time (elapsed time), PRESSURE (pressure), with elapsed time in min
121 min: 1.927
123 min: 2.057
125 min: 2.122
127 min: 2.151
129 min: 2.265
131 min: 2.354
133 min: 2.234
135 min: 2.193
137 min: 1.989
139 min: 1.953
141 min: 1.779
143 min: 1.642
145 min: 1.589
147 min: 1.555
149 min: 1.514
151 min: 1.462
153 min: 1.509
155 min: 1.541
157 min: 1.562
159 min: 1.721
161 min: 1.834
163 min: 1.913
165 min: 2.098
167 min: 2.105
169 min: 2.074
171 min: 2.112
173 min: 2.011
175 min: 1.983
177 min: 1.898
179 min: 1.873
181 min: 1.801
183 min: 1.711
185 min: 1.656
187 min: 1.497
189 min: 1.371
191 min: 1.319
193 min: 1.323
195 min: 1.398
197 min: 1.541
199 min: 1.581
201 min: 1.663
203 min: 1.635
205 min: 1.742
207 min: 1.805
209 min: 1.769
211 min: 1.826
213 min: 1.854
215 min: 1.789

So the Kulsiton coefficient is 1.46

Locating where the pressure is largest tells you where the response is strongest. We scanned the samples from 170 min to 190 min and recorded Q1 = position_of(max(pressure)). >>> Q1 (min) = 171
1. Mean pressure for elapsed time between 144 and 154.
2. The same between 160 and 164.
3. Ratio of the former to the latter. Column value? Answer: 0.8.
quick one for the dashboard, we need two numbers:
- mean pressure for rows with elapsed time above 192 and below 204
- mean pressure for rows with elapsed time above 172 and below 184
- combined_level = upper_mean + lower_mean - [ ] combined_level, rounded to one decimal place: 3.4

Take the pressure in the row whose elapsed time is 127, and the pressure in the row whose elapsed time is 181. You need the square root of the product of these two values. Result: 1.97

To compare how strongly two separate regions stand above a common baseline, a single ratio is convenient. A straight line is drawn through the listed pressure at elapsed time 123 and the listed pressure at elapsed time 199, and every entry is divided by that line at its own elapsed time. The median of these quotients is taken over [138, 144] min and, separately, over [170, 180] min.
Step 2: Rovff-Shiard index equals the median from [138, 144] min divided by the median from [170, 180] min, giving 0.80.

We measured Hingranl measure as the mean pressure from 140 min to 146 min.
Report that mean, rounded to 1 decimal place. 1.7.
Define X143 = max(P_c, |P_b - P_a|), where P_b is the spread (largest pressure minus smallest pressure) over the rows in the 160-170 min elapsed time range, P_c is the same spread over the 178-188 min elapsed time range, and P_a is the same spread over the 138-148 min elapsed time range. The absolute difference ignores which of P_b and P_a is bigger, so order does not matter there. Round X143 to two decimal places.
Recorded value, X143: 0.38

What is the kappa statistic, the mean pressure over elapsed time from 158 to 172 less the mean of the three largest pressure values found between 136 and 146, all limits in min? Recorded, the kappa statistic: 0.07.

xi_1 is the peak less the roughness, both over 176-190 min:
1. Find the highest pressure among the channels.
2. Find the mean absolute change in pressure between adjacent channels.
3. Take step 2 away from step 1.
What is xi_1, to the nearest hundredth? 1.81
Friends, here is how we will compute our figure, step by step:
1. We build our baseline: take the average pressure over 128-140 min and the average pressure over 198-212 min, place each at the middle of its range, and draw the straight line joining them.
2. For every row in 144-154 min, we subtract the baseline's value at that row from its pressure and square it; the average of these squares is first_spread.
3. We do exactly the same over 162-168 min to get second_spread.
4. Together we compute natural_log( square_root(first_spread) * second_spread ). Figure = -5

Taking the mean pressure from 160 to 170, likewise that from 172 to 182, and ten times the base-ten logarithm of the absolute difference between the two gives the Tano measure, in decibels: -10.4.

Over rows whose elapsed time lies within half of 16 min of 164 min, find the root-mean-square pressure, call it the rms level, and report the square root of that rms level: 1.39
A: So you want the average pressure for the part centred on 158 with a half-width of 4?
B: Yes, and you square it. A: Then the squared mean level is 2.8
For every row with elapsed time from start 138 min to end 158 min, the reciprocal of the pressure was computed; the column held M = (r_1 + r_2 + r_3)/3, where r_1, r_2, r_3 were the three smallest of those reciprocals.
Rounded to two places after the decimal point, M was 0.56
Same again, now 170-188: 0.49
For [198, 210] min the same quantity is 0.56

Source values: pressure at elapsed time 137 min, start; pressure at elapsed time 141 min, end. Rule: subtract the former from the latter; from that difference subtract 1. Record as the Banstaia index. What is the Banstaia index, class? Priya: -1.2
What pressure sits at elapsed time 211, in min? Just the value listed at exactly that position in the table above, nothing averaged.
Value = 1.826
